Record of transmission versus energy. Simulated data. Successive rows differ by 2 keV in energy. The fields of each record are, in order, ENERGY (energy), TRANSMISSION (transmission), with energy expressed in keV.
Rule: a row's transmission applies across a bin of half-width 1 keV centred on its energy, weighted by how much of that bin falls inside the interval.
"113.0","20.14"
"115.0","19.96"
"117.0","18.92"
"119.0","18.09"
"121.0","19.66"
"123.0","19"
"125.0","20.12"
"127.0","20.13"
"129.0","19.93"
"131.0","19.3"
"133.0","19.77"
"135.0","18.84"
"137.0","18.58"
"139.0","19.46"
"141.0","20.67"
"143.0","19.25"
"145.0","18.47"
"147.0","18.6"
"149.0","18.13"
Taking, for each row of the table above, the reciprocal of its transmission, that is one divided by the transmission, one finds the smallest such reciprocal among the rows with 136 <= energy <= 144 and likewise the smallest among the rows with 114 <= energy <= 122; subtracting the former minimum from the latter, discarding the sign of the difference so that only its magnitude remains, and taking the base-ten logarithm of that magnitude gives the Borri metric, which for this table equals -2.76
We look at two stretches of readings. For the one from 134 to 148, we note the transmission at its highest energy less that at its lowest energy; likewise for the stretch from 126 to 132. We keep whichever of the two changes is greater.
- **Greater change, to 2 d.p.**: -0.24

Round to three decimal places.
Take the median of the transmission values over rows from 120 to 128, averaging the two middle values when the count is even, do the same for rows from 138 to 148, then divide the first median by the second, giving 1.033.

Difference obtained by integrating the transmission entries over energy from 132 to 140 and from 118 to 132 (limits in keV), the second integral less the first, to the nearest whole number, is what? 119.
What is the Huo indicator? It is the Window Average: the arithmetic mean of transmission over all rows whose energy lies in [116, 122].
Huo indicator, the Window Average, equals 18.89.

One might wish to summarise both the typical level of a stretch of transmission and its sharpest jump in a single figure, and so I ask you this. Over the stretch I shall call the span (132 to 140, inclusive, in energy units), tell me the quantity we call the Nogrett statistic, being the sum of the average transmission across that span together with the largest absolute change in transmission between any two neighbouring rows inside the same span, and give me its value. 20.09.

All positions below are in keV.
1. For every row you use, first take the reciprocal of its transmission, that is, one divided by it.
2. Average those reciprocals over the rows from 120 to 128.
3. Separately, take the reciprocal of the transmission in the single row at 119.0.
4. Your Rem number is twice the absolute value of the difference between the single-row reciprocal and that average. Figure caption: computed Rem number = 0.0091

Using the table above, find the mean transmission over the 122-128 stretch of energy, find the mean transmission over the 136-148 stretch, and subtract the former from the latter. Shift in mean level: -0.6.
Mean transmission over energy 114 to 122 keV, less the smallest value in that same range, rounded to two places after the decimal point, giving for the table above 1.07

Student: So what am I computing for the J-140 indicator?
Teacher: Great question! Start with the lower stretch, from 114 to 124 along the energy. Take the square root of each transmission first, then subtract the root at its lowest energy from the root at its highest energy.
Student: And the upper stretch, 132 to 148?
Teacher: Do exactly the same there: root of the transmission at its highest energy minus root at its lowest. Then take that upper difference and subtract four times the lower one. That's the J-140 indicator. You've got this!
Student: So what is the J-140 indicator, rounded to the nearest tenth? 0.3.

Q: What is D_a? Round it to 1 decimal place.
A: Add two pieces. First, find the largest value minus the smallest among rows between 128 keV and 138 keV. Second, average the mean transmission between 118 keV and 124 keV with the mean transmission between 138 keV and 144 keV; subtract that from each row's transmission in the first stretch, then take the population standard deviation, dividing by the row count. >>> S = 1.9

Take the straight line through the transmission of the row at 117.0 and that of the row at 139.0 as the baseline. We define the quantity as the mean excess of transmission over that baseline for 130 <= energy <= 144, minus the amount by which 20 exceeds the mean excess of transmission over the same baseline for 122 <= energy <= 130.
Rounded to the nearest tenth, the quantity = -19.3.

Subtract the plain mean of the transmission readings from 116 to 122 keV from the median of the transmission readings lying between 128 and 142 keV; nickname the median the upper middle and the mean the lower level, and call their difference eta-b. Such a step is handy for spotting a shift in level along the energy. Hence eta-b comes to 0.6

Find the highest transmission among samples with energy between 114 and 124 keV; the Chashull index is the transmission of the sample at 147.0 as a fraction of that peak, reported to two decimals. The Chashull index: 0.93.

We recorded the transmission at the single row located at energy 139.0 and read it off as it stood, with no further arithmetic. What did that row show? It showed 19.46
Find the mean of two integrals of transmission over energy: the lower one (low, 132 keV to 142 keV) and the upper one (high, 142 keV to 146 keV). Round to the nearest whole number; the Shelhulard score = 135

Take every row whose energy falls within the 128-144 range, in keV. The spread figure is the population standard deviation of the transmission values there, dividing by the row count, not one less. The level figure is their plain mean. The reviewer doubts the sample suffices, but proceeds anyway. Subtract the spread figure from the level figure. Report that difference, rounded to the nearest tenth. 18.9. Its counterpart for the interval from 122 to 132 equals 19.2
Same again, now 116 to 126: 18.5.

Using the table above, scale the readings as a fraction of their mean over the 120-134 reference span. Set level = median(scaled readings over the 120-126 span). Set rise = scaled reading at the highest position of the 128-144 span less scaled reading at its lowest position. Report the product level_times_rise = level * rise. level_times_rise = -0.034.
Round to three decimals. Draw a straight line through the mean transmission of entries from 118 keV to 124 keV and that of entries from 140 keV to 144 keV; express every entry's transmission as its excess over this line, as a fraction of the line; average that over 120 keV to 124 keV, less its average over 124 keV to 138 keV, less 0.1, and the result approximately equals -0.087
